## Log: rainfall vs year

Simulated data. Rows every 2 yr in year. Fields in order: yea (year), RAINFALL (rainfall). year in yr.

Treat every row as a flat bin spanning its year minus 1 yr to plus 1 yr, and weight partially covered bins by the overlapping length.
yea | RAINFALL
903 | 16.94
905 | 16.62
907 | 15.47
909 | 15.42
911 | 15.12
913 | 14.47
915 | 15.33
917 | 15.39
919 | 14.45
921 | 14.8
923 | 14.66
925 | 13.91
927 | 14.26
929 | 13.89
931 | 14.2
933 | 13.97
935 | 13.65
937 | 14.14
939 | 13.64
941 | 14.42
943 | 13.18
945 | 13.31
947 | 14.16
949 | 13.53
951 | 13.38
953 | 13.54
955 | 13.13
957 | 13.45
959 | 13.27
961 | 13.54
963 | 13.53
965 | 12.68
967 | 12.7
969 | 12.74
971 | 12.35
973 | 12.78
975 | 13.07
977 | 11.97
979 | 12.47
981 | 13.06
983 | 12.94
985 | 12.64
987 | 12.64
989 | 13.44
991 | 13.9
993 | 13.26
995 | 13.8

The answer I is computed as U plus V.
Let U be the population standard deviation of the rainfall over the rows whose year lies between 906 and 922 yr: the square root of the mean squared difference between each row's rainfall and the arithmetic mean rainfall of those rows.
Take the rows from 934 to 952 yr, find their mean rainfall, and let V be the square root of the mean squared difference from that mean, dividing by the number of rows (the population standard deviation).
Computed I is 0.80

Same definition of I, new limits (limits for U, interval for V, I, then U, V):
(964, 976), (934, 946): 0.65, 0.210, 0.435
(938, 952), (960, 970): 0.83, 0.427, 0.406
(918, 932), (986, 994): 0.78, 0.324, 0.452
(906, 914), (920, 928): 0.75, 0.398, 0.349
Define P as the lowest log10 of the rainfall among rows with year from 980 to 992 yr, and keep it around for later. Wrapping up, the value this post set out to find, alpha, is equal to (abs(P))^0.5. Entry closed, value 1.05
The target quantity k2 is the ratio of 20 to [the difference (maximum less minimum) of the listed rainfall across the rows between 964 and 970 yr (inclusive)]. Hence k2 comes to 333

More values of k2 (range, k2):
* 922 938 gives 20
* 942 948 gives 20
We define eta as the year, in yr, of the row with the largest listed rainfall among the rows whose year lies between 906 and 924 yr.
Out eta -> 907 yr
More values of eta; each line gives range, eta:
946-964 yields 947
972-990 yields 989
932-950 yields 941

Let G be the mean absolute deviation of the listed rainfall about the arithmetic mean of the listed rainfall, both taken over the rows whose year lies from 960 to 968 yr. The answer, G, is 0.42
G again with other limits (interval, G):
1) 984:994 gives 0.43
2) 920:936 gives 0.31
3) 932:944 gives 0.34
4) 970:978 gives 0.38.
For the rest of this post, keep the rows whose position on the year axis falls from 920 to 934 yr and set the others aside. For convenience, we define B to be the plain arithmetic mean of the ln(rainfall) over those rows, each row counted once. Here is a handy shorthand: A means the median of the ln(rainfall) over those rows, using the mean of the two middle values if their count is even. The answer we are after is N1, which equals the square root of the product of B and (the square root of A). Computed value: 2.08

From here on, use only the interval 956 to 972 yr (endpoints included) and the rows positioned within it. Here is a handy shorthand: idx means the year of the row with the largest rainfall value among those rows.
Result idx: 961 yr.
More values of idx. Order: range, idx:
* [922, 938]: 923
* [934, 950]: 941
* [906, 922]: 907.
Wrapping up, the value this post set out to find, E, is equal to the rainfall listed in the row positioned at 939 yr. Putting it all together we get 13.64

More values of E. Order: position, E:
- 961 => 13.54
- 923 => 14.66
